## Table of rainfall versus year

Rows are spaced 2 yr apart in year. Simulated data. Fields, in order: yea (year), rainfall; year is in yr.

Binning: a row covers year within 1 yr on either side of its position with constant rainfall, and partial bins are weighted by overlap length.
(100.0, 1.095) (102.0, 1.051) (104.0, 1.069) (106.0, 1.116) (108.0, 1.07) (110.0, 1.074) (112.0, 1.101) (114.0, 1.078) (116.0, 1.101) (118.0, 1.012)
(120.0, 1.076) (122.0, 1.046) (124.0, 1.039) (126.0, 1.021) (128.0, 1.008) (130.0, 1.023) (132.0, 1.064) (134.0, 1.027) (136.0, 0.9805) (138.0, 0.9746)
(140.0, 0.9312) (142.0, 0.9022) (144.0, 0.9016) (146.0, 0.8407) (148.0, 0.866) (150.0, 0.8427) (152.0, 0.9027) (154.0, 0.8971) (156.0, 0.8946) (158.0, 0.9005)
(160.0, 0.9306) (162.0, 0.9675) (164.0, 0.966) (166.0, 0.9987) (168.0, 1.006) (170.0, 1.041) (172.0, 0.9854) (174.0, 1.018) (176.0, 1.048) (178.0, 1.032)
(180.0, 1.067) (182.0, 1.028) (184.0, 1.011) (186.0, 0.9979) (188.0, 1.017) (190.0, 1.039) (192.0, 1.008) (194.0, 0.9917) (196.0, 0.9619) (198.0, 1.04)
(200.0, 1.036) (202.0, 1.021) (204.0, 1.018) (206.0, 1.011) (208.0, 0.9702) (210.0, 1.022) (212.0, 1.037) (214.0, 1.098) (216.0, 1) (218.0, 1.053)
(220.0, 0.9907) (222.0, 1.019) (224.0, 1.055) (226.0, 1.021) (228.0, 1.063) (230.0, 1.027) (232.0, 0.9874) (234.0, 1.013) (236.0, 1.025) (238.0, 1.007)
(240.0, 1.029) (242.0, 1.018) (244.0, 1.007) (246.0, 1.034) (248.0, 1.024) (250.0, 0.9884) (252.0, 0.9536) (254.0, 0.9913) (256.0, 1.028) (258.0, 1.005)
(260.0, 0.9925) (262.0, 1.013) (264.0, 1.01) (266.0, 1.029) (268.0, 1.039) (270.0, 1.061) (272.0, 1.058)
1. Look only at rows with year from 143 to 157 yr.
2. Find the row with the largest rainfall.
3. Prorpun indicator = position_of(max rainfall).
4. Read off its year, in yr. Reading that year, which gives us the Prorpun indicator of 152.0 yr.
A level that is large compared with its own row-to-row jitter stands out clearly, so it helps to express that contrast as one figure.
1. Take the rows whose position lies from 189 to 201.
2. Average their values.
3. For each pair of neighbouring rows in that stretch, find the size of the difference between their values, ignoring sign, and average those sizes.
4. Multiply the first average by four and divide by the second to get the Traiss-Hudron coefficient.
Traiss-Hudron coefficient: 127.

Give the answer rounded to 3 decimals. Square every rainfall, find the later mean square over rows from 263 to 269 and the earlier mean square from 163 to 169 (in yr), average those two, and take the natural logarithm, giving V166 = 0.017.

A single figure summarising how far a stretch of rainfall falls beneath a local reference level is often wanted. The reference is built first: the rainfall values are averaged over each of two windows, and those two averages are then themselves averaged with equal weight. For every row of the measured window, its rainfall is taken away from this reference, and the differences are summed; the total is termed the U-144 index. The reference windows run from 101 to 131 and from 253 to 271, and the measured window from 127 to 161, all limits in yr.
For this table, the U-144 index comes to 1.8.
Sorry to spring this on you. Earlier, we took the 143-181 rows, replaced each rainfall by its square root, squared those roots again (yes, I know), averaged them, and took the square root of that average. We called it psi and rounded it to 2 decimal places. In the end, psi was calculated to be 0.98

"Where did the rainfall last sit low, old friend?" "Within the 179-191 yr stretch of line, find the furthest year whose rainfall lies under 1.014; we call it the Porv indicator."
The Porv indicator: 186.0 yr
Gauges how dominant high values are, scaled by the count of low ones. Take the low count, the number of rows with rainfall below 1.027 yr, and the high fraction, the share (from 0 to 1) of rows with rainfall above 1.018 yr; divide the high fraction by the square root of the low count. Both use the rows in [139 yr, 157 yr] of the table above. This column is 0.00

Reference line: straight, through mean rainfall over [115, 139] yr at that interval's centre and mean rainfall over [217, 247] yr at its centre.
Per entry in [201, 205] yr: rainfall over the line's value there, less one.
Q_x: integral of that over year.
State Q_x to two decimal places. -0.02 yr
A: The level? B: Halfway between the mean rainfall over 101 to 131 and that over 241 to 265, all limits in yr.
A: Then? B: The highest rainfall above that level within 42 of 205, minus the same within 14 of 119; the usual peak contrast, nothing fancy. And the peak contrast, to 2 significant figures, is -0.018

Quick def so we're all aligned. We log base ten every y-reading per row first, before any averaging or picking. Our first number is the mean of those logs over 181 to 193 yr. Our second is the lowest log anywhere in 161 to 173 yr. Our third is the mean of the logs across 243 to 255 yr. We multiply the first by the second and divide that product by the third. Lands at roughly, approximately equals 0.39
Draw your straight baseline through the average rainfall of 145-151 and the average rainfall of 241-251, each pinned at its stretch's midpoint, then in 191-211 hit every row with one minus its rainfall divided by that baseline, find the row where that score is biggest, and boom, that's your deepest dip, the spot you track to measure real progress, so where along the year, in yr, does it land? 208.0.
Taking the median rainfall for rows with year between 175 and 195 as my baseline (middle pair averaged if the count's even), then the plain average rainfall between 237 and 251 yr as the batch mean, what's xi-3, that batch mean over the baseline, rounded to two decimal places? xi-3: 0.99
